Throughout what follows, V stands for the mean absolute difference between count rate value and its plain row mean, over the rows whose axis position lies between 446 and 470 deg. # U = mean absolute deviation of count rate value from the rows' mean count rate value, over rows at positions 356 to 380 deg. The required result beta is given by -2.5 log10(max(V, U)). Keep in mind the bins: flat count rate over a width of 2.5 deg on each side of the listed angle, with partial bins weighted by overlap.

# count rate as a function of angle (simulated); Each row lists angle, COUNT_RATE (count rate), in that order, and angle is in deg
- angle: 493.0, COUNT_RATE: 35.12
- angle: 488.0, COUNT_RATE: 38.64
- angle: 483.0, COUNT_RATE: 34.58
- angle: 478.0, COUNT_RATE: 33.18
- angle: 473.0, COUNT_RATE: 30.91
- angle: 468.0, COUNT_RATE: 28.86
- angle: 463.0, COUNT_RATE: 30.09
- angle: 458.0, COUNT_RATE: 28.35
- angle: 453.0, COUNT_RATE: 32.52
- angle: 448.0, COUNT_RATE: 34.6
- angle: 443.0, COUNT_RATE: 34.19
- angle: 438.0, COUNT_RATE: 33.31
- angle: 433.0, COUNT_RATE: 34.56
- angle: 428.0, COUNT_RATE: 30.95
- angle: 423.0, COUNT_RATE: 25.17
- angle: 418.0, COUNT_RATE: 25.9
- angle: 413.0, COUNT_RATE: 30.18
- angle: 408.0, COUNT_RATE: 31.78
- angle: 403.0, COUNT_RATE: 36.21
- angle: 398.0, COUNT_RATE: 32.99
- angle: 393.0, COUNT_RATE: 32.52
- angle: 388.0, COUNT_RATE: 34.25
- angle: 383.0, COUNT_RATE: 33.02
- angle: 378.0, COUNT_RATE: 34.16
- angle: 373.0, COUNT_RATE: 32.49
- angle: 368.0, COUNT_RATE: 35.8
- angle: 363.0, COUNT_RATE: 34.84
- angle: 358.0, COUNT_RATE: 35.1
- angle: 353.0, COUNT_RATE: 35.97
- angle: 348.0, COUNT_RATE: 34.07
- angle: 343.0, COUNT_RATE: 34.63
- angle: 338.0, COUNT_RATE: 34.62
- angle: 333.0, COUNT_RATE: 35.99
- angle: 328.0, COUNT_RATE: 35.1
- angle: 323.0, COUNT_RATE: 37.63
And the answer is -0.8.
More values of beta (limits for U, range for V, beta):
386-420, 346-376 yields -0.9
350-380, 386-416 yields -0.4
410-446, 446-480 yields -1.2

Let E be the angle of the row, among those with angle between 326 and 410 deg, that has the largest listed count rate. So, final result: 403.0 deg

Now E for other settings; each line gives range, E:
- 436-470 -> 448.0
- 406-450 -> 448.0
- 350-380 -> 353.0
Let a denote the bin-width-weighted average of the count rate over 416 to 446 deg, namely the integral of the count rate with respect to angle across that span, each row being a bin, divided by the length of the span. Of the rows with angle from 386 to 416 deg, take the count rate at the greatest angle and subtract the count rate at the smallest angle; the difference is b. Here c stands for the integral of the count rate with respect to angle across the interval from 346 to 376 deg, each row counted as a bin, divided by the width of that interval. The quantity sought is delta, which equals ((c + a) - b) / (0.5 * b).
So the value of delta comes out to -34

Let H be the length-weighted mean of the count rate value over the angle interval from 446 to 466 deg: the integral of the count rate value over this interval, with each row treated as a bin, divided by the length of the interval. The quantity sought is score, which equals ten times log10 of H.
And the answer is 14.9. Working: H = 31.2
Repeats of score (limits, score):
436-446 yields 15.3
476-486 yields 15.3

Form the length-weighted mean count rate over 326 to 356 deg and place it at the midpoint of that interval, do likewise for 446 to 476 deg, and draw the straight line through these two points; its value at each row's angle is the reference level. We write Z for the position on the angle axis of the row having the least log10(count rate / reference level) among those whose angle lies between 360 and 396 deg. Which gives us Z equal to 373.0 deg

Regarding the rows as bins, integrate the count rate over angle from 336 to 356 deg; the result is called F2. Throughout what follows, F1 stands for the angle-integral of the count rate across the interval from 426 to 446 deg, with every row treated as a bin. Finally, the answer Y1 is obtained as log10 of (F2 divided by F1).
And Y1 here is 0.02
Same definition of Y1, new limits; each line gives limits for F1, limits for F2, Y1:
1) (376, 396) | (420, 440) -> -0.04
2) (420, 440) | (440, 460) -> 0.02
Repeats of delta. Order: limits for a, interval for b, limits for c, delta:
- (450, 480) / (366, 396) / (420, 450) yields -40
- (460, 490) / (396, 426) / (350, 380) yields -19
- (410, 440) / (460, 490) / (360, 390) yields 13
